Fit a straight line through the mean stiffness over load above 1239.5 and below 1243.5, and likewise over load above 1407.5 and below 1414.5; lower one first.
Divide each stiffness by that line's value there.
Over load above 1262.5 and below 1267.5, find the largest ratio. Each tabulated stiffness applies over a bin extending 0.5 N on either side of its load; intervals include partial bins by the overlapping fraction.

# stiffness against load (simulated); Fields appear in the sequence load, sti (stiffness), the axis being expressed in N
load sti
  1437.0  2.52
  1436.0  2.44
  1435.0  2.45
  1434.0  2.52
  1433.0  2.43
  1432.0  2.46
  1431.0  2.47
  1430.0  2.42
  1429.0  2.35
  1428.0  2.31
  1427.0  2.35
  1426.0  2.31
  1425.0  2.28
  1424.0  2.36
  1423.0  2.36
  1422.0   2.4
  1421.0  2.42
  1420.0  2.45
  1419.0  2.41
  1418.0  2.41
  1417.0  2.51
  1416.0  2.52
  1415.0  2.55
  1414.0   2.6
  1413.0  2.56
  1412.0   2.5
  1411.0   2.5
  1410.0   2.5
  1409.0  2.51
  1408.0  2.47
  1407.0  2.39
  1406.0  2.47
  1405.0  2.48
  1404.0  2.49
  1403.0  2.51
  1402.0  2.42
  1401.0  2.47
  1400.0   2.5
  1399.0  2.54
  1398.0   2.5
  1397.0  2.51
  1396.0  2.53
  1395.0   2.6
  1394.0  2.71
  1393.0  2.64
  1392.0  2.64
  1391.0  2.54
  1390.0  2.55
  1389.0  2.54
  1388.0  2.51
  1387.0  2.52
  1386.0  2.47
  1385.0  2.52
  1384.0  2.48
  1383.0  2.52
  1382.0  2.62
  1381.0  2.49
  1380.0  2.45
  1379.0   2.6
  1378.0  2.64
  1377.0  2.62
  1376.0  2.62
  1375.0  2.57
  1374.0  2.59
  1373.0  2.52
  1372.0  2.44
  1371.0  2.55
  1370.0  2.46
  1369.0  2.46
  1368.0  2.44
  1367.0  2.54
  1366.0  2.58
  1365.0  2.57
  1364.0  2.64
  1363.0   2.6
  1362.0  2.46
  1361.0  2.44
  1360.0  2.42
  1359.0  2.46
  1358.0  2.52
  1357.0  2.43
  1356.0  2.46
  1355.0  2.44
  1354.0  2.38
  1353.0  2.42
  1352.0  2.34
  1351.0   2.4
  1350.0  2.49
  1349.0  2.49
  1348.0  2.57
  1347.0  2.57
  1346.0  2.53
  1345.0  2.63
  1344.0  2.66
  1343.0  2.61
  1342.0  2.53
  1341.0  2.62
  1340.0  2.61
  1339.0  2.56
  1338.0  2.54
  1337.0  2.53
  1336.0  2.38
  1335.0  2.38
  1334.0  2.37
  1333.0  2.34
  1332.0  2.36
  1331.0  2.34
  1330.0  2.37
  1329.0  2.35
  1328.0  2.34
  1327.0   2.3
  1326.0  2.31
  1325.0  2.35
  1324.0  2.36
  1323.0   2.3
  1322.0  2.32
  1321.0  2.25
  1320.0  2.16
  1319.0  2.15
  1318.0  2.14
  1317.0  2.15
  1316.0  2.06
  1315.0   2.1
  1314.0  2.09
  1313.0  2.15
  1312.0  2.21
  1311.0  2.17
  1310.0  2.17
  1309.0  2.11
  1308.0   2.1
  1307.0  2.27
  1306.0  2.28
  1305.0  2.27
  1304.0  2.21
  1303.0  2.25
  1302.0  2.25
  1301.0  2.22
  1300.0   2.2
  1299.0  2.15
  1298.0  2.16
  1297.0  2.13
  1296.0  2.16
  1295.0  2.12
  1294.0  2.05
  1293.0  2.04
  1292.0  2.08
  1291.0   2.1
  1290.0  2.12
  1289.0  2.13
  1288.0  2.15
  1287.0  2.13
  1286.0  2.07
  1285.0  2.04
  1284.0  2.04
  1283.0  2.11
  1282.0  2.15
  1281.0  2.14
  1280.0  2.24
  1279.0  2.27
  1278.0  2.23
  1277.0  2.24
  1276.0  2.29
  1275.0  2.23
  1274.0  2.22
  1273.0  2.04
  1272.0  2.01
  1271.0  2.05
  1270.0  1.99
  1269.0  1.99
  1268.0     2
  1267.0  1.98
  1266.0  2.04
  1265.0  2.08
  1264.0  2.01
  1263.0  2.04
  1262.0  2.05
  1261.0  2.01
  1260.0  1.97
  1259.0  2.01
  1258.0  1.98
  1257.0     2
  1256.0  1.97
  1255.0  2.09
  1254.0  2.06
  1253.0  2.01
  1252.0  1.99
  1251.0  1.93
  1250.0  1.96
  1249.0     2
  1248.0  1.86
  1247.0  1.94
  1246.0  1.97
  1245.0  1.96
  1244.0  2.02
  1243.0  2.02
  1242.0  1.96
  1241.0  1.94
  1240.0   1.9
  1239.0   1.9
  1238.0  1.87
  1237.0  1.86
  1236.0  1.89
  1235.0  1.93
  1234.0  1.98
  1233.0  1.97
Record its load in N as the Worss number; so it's 1265.0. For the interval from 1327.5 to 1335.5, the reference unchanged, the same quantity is 1330.0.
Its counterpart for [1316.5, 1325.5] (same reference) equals 1324.0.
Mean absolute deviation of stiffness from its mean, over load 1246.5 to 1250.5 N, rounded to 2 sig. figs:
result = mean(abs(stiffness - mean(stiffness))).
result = 0.040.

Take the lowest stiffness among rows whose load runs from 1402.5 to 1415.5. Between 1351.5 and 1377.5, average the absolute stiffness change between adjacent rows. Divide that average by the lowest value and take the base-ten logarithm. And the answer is -1.66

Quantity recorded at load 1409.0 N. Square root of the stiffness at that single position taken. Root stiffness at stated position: 1.58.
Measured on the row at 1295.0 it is 1.46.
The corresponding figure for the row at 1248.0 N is 1.36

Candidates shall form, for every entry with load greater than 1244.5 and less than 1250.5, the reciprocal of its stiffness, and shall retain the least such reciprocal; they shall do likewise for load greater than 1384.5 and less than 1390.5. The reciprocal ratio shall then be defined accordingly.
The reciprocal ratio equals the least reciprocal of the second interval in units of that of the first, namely 0.78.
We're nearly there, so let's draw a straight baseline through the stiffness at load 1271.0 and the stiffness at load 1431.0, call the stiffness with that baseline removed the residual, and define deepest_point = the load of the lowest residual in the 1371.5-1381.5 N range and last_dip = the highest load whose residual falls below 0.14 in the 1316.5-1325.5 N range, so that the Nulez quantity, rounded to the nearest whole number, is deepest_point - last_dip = 57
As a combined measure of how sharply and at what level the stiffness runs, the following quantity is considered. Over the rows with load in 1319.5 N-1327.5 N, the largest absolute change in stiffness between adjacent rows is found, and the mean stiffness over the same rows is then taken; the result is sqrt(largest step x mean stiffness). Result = 0.45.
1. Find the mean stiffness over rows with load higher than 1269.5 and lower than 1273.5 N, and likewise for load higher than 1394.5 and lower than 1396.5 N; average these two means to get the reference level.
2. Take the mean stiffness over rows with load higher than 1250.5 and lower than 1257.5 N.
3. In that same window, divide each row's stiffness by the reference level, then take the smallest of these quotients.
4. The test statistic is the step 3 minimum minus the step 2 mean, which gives -1.17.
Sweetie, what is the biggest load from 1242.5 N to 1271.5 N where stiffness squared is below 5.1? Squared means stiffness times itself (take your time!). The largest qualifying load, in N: 1271.0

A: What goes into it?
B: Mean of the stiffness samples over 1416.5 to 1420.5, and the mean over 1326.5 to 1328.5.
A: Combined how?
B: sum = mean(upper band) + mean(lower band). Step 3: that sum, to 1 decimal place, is 4.8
